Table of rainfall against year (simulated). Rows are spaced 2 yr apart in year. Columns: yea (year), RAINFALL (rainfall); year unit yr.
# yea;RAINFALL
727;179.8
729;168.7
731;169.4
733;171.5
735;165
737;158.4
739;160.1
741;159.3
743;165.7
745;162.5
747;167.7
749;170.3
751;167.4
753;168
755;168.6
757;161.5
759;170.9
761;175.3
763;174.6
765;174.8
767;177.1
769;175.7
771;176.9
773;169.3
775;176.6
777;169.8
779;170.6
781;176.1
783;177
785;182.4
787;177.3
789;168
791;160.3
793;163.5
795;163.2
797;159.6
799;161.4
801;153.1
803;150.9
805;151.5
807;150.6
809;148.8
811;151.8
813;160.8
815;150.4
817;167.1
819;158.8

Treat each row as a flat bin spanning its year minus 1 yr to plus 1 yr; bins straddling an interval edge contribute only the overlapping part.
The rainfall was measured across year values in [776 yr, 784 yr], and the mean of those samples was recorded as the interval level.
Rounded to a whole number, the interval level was 173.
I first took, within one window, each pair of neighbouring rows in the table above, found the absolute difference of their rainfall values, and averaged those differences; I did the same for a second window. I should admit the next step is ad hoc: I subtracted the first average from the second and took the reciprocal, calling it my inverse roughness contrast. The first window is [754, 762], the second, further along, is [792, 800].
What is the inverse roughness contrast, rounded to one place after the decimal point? -0.2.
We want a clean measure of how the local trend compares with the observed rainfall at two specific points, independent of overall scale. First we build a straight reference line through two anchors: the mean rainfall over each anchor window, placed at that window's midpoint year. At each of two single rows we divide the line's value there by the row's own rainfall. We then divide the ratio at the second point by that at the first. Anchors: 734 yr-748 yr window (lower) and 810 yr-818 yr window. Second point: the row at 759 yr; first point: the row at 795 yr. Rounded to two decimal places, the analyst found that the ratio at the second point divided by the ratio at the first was 0.97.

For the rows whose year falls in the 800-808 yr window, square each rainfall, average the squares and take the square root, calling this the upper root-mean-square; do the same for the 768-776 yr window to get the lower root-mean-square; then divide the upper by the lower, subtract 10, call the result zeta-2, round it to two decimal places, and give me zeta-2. -9.13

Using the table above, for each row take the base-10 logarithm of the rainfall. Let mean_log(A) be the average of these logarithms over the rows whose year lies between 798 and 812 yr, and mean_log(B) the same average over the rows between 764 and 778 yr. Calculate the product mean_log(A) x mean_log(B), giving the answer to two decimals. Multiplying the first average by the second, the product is 4.89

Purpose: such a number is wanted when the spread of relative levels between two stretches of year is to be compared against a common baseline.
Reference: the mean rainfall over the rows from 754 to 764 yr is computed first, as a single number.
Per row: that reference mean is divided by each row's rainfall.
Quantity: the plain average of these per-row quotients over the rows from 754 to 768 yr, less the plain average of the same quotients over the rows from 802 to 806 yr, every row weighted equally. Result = -0.13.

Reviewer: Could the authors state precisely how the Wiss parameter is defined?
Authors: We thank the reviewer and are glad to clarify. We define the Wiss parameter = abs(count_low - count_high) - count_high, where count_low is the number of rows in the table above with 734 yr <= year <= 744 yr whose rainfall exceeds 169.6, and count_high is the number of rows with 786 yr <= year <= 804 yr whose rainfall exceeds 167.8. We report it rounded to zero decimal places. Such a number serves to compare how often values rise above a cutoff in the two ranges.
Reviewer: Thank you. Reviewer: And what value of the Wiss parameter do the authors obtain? 0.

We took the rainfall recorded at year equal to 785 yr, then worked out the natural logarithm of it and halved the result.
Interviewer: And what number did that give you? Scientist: 2.60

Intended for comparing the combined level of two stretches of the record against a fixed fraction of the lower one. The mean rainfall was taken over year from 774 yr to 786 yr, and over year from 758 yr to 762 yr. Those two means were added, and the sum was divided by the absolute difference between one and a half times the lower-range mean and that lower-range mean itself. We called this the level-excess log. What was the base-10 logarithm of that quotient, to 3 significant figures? 0.605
